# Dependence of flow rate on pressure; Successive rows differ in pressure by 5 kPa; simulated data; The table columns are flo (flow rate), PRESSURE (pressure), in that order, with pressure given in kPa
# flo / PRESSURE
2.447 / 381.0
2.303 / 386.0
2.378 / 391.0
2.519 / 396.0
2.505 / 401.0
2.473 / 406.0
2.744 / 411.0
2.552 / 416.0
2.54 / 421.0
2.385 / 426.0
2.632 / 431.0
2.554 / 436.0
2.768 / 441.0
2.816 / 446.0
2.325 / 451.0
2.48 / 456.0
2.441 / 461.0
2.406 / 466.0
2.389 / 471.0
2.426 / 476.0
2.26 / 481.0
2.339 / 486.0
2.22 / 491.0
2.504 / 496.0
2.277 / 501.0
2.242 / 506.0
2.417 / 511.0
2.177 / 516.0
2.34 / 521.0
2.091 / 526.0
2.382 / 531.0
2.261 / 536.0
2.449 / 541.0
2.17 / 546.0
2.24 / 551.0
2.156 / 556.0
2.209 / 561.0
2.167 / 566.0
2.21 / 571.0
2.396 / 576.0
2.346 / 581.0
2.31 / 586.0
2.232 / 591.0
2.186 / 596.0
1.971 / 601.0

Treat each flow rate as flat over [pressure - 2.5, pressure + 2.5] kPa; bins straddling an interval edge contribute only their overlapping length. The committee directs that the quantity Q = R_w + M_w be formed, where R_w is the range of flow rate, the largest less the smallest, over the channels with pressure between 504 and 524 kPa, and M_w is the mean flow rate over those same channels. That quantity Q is 2.53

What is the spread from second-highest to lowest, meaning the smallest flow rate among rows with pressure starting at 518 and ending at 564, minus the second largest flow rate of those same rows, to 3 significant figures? -0.291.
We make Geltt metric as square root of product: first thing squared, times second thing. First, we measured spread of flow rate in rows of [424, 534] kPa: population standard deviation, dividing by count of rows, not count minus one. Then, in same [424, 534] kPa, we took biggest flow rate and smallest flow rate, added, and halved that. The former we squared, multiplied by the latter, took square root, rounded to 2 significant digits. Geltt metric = 0.27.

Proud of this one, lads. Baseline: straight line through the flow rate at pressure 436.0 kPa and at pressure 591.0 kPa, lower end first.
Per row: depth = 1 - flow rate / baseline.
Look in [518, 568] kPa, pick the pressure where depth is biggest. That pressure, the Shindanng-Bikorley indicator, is 526.0 kPa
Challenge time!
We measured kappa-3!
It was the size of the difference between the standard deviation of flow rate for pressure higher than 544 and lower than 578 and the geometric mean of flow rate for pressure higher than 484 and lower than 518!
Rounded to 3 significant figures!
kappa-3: 2.23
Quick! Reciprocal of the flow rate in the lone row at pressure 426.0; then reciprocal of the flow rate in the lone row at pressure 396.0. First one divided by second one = 1.06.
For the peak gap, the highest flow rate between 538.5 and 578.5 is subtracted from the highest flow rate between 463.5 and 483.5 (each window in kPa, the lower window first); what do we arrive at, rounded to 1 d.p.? 0.0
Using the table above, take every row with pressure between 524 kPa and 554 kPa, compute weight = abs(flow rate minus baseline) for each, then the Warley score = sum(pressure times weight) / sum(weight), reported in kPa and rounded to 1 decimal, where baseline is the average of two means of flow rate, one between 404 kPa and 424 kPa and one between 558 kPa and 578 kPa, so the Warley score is 537.9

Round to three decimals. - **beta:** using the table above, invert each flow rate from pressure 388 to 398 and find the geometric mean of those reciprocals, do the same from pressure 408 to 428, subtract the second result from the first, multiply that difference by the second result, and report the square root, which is 0.081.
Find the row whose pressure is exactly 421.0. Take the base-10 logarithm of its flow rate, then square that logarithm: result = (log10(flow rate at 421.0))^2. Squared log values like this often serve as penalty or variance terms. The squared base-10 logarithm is 0.164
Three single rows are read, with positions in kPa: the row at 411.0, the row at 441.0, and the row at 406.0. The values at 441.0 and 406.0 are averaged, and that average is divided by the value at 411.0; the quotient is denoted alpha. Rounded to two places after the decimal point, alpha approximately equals 0.95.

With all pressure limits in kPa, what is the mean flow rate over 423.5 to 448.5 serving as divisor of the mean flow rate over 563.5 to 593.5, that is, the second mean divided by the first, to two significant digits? 0.87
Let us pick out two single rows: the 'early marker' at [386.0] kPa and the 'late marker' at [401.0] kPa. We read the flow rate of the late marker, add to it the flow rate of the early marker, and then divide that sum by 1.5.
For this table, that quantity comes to 3.21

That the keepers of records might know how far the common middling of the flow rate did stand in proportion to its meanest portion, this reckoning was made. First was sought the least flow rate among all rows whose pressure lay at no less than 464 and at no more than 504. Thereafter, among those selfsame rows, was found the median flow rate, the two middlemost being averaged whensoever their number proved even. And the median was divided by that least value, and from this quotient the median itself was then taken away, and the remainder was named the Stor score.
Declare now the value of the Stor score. -1.30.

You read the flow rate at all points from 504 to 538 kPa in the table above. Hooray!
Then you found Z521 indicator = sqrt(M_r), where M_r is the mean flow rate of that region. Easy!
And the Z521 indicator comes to 1.51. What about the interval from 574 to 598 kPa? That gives 1.51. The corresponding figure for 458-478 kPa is 1.55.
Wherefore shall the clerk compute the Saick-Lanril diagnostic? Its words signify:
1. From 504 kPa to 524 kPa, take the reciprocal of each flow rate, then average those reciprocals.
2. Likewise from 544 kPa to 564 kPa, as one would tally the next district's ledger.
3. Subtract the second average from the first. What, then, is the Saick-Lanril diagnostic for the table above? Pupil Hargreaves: -0.019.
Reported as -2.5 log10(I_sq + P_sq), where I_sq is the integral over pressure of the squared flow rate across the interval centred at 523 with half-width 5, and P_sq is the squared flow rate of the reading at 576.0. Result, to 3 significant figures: -4.35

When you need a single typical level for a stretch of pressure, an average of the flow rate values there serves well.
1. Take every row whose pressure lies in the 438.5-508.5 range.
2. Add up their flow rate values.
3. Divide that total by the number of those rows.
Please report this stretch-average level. 2.42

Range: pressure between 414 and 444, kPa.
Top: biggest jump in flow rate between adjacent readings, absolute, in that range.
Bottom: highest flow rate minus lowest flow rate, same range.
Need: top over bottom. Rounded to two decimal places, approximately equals 0.64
